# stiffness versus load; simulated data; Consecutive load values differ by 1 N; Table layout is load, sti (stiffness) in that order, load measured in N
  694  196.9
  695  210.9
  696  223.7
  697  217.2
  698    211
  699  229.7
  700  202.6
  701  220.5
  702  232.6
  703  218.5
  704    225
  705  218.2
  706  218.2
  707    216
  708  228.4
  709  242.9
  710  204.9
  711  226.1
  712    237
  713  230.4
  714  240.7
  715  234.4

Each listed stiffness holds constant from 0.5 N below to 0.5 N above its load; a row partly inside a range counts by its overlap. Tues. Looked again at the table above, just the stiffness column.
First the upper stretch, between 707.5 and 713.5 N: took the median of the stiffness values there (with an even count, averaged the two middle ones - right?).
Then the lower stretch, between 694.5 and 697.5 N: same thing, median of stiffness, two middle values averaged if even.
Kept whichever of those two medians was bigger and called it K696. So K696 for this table 229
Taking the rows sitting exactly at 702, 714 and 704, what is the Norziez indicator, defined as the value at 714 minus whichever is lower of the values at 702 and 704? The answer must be 16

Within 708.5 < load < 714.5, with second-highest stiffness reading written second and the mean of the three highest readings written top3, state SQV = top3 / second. 1.00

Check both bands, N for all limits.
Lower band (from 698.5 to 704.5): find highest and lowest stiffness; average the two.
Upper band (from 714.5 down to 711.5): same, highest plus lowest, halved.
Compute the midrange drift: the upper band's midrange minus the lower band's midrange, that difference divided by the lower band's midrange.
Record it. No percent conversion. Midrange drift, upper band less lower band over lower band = 0.082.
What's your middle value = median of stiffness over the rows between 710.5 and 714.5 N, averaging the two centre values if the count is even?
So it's 234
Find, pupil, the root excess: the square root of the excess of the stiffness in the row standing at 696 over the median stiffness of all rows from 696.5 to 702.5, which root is 2.2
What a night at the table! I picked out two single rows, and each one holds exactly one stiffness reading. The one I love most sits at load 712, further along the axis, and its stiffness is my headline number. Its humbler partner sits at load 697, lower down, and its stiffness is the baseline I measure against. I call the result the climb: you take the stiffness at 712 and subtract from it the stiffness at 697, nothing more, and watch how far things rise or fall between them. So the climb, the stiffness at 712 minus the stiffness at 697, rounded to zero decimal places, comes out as 20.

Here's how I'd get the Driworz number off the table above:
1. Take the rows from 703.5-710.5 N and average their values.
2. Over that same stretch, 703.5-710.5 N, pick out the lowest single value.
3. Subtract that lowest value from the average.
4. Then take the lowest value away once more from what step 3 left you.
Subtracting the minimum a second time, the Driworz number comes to -188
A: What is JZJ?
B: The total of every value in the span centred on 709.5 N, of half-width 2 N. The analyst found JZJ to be 902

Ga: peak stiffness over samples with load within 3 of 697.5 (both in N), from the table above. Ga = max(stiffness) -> 229.7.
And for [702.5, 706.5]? 225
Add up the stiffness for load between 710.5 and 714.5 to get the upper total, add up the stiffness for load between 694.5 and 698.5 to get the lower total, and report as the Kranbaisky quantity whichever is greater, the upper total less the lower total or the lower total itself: 863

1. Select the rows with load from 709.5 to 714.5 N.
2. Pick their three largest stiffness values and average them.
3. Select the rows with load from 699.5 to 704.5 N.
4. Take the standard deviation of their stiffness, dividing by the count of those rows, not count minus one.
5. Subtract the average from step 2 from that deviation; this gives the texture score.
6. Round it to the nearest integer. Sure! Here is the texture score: -226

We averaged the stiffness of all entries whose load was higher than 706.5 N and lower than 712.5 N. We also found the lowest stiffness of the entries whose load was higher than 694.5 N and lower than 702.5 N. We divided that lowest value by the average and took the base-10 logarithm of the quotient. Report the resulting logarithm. -0.047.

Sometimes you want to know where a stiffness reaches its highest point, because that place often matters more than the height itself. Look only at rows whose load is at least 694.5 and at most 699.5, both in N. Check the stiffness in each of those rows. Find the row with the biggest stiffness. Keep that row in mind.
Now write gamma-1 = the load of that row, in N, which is 699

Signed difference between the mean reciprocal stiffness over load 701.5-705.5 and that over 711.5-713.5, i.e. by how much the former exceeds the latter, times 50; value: 0.010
